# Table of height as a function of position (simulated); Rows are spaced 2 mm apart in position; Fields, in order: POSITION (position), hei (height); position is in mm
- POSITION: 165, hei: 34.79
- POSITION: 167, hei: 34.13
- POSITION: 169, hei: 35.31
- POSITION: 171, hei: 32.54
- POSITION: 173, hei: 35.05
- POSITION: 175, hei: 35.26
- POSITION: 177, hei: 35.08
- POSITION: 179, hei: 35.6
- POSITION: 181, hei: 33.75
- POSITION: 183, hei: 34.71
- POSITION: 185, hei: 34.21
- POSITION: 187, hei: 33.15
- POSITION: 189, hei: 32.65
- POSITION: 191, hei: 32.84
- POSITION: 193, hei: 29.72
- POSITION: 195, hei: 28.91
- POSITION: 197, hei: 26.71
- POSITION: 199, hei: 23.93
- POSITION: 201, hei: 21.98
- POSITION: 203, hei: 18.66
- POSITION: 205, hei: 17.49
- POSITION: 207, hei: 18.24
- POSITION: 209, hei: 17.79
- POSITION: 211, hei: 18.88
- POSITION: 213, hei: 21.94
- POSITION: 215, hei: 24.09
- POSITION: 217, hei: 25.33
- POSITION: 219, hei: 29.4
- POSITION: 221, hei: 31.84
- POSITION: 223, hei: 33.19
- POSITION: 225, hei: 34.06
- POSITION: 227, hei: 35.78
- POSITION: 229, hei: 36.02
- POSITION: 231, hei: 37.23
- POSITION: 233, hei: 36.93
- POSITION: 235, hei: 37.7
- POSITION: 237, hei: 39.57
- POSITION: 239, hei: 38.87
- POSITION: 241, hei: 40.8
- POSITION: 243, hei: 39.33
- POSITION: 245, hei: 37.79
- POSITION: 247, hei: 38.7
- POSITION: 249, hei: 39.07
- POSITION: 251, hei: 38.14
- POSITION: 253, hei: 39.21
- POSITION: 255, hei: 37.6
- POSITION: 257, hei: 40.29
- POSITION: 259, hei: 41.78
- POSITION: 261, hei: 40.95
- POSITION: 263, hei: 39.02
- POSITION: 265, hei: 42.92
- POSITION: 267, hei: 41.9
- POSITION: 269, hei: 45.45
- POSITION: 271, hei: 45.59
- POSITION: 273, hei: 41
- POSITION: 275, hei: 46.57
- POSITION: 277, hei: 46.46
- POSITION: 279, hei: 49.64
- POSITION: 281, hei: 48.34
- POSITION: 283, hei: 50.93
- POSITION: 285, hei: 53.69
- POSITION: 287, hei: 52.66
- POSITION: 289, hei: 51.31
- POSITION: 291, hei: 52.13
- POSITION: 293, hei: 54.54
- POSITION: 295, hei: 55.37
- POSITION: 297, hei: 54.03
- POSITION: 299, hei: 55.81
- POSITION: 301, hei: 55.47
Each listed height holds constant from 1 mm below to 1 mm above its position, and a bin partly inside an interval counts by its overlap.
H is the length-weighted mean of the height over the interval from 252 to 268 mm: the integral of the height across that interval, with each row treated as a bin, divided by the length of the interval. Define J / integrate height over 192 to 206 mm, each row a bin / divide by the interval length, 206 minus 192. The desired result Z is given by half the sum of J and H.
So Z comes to 32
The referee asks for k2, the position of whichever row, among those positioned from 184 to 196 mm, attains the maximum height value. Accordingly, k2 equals 185 mm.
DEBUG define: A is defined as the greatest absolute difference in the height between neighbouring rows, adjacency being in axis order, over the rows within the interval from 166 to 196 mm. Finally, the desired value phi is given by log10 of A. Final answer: 0.49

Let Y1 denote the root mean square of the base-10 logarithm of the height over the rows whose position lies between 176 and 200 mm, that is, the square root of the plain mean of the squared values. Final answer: 1.50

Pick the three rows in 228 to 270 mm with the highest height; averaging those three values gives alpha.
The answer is 43.4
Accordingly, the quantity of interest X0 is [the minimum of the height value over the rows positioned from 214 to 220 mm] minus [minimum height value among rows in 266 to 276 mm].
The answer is -17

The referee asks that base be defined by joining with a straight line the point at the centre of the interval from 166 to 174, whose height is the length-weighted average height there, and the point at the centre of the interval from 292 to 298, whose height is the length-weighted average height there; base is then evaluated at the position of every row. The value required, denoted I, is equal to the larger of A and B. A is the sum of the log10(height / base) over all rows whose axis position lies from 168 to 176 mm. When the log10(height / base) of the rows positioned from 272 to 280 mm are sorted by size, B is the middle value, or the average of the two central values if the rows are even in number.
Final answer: 0.00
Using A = 0.0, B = -0.04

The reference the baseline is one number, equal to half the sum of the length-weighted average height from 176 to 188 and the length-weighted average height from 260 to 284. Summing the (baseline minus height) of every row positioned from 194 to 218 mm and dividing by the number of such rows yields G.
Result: 18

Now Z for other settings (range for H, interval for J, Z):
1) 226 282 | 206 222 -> 32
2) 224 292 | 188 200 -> 36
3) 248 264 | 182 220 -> 33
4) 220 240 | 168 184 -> 35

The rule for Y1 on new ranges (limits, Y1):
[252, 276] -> 1.62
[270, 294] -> 1.69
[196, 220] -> 1.34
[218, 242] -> 1.55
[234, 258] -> 1.59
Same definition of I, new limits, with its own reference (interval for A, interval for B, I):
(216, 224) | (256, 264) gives -0.08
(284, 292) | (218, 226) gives -0.03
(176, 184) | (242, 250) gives -0.05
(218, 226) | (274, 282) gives -0.04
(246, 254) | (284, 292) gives -0.01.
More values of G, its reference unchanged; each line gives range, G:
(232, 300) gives -5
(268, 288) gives -8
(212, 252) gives 5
